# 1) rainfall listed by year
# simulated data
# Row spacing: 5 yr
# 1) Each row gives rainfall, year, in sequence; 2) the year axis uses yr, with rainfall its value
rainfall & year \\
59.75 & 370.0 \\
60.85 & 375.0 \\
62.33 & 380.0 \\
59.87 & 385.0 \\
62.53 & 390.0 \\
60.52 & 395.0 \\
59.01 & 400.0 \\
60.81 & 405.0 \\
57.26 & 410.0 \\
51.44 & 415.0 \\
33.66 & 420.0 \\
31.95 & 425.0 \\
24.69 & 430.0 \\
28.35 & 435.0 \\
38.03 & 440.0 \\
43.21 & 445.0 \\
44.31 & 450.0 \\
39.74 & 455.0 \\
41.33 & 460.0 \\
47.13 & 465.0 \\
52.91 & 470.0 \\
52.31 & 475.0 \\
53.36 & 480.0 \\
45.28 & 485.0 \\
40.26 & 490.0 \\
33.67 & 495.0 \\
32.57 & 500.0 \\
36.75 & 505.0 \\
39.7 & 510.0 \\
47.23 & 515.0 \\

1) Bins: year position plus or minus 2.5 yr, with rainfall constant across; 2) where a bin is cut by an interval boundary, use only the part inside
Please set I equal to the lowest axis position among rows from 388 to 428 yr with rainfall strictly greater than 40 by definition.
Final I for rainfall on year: 390.0 yr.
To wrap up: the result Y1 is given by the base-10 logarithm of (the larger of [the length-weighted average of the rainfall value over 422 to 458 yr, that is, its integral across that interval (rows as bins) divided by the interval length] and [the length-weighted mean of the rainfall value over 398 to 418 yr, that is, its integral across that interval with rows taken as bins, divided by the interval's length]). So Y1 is 1.75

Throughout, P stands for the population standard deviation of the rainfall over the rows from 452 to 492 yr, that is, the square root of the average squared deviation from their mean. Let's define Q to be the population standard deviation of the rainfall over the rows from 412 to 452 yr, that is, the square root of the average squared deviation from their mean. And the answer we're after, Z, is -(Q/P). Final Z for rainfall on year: -1.55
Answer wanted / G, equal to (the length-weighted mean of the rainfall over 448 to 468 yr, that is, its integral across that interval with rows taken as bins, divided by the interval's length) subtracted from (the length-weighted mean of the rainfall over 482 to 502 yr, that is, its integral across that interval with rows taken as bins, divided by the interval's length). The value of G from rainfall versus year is -5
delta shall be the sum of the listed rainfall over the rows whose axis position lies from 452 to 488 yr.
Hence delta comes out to 332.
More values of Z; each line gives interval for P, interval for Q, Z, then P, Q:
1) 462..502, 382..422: -1.13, 7.9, 8.9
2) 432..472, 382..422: -1.32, 6.7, 8.9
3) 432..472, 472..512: -1.11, 6.7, 7.4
